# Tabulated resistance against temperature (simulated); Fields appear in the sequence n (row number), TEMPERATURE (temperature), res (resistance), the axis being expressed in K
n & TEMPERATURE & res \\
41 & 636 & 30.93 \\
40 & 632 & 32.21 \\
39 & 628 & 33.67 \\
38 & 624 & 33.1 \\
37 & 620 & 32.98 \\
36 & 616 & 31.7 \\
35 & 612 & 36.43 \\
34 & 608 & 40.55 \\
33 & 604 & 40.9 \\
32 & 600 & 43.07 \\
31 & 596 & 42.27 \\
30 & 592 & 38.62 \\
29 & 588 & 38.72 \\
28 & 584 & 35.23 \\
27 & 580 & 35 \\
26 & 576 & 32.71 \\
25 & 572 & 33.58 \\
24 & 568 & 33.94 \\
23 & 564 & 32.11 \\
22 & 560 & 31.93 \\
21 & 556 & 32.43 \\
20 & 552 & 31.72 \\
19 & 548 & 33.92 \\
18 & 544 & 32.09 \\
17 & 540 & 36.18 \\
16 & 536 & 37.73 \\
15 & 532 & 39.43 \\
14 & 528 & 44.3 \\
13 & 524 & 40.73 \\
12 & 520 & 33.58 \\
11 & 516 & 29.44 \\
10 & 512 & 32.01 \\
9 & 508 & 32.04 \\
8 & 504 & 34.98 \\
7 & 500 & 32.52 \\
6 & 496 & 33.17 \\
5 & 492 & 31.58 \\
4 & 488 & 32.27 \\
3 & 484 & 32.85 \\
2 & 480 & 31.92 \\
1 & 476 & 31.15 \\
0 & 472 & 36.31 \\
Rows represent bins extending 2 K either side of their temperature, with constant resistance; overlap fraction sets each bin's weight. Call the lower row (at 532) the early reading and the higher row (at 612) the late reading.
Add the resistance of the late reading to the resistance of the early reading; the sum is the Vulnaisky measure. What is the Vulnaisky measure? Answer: 75.9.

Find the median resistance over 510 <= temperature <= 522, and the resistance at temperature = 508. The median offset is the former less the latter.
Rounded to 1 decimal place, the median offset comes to 0.0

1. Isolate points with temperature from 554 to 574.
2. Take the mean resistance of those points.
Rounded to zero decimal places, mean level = 33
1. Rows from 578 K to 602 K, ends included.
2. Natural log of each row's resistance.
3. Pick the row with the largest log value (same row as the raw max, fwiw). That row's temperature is 600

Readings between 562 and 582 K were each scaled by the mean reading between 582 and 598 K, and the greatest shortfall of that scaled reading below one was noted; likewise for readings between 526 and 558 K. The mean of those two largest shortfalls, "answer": 0.176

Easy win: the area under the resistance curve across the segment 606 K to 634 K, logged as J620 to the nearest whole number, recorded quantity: 963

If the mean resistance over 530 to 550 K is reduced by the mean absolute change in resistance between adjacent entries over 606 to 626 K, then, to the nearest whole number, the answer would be 33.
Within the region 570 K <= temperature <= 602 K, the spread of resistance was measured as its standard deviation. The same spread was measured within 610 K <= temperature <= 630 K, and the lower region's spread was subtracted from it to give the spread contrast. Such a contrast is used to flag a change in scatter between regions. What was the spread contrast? -2.1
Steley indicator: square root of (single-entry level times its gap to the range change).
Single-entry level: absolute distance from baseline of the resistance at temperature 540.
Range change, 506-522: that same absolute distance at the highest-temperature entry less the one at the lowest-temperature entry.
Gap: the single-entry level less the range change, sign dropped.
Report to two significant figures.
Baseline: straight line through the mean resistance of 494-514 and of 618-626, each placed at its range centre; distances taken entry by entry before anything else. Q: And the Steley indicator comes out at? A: 3.3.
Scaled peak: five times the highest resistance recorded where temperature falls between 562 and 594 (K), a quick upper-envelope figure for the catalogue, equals 194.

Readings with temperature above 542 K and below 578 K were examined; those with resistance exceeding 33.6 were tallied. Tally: 2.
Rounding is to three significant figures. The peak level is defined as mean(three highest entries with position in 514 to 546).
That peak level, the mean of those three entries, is 41.5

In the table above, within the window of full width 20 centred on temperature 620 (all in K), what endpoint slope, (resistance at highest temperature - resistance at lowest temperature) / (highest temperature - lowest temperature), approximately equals -0.17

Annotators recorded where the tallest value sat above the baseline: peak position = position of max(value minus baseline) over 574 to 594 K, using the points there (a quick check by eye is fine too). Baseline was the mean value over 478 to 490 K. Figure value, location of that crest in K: 588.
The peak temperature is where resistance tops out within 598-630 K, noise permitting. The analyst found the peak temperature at 600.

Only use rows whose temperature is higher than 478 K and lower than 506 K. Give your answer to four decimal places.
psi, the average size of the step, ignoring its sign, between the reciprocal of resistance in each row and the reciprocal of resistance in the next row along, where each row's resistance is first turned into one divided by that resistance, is 0.0011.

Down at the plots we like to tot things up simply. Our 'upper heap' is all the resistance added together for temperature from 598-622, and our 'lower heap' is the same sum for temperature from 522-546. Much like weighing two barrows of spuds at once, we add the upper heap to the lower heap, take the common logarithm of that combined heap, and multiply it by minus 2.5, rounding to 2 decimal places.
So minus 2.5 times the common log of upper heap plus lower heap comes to -6.65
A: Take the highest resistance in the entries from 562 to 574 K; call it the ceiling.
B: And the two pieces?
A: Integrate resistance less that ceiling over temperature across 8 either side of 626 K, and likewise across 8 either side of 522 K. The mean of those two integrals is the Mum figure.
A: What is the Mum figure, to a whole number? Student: 17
